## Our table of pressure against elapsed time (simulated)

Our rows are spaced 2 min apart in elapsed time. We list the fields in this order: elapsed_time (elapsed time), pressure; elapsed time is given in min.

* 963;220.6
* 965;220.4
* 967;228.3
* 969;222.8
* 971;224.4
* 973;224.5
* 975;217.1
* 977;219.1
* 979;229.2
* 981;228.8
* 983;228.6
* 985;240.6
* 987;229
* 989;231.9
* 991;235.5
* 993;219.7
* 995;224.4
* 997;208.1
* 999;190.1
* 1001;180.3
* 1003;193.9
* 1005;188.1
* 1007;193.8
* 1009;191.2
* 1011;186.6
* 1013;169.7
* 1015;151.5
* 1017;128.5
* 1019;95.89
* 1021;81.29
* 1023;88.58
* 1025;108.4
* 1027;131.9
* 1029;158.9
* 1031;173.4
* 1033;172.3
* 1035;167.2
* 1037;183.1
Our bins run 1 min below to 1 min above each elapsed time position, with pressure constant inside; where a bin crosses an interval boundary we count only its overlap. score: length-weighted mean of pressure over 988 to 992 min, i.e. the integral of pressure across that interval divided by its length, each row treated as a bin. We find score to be 234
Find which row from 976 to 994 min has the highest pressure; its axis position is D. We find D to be 985 min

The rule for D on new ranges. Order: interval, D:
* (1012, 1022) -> 1013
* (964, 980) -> 979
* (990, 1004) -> 991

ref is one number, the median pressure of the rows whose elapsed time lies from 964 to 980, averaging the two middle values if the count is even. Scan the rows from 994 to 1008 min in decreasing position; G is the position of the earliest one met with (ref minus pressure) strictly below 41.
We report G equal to 1007 min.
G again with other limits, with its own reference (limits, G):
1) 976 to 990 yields 989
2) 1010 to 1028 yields 1011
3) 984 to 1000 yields 999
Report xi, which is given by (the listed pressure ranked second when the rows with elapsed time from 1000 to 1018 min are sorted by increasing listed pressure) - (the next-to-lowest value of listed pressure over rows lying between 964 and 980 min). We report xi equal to -68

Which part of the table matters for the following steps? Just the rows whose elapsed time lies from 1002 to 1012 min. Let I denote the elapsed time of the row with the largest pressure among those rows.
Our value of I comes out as 1003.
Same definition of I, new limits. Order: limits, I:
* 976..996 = 985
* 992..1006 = 995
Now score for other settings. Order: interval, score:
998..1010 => 190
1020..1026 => 93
